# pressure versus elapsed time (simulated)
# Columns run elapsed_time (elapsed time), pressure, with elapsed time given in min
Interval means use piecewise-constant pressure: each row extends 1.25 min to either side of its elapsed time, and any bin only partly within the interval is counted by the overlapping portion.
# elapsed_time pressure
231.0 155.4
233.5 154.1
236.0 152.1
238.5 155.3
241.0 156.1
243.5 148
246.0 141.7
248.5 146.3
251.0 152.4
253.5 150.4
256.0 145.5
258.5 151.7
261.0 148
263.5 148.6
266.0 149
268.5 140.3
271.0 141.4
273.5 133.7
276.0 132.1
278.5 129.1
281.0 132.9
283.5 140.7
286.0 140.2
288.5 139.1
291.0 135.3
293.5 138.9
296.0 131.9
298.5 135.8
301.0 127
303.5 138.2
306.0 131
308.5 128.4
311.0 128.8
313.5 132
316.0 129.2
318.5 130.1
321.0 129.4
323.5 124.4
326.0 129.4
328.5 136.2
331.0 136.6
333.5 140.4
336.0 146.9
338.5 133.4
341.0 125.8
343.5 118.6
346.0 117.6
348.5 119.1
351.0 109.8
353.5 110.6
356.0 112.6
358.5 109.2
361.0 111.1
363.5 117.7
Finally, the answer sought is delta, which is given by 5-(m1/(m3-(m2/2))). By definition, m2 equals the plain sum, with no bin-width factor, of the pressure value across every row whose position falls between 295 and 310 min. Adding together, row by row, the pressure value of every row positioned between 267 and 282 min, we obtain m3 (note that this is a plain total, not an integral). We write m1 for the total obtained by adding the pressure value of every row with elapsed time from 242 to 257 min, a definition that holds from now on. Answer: 2.9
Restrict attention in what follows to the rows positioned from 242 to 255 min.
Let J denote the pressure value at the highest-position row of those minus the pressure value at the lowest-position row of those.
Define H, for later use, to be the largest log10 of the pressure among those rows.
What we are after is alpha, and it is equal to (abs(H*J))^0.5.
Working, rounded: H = 2.18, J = 2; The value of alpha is 2.3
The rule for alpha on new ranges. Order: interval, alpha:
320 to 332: 3.9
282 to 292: 3.4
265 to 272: 4.1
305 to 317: 2.0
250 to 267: 2.7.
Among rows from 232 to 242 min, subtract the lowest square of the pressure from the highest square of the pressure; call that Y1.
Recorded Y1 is 1233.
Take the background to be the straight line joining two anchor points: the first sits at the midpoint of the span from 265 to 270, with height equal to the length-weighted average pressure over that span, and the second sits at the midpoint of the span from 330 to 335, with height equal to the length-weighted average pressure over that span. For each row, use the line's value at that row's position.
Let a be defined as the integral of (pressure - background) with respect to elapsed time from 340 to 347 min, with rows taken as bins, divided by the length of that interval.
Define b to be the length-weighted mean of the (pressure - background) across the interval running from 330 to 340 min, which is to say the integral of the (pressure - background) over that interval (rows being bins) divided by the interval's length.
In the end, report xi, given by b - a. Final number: 17.8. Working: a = -18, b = 0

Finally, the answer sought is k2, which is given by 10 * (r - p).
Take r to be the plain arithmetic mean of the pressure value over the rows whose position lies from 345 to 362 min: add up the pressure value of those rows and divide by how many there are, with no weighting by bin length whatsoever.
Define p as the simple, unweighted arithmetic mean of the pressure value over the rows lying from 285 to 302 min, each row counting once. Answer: -226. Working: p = 135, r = 113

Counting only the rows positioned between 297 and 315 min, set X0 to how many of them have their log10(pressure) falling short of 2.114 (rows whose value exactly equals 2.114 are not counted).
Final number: 3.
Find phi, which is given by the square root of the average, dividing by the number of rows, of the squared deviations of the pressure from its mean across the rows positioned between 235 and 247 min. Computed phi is 5.3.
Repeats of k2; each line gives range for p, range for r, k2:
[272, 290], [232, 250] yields 151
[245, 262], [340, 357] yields -317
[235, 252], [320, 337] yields -155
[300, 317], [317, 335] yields 17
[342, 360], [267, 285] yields 218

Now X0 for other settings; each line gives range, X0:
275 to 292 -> 1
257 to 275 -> 0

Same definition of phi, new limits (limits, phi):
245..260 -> 3.8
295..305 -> 4.2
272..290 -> 4.2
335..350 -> 10.5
